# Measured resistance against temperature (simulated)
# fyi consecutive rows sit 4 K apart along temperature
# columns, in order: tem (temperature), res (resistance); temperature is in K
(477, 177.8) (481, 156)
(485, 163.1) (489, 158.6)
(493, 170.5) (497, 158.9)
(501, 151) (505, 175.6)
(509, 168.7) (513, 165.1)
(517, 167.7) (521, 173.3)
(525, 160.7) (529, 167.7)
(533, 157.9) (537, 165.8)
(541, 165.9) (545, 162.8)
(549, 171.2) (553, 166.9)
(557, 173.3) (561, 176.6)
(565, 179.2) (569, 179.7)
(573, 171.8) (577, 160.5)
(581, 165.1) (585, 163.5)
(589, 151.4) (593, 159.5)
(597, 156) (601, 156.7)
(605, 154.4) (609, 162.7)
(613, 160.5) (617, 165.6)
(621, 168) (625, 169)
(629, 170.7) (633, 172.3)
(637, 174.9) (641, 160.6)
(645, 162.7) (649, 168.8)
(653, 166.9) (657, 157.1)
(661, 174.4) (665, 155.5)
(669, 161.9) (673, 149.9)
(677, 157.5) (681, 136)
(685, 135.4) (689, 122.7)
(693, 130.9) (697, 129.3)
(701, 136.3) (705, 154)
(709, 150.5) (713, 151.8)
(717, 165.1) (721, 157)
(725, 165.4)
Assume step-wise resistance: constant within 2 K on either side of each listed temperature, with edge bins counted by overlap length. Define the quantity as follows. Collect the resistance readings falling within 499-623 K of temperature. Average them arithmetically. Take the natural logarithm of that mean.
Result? 5.11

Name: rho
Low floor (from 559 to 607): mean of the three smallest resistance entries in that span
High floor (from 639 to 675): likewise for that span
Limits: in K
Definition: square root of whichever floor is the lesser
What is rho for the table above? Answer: 12.4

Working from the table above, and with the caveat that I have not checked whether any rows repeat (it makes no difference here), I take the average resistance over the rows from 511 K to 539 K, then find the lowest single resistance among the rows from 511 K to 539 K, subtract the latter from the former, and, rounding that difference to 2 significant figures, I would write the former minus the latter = 7.6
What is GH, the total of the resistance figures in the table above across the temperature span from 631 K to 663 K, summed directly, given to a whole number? 1338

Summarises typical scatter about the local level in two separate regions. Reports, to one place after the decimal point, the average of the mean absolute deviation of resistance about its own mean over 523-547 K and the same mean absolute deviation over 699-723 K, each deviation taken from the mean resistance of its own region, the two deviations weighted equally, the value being 4.6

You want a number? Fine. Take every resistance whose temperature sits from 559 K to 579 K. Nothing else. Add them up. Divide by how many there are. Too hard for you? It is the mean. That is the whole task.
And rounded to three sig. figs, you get 174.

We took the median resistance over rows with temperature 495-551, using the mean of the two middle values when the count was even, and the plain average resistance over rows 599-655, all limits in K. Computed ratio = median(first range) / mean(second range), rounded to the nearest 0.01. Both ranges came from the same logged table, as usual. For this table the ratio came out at 1.00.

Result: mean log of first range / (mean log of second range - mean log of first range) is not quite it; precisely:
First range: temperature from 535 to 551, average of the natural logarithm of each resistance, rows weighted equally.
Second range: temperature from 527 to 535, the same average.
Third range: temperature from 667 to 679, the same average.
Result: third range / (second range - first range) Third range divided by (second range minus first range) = -226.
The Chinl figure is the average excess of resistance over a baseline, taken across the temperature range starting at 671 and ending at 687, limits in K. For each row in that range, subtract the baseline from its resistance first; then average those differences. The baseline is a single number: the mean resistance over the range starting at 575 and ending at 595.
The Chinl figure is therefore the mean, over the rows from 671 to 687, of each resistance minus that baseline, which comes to -15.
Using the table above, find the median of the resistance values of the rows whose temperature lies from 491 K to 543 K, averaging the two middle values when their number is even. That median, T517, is 166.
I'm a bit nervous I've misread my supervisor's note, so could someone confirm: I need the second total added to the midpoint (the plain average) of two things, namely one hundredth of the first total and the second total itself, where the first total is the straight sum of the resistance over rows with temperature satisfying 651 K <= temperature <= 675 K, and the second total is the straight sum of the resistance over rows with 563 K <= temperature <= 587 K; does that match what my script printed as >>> 1535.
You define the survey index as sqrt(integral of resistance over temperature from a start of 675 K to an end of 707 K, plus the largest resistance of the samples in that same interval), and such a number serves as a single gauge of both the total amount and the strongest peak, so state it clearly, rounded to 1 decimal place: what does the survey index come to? 67.6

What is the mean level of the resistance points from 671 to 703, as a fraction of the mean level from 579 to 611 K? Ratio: 0.87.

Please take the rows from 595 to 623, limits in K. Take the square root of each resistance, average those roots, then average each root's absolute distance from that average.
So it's 0.16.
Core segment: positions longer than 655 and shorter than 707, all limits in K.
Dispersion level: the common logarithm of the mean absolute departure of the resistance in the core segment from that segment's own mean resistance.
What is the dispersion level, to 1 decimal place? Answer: 1.1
